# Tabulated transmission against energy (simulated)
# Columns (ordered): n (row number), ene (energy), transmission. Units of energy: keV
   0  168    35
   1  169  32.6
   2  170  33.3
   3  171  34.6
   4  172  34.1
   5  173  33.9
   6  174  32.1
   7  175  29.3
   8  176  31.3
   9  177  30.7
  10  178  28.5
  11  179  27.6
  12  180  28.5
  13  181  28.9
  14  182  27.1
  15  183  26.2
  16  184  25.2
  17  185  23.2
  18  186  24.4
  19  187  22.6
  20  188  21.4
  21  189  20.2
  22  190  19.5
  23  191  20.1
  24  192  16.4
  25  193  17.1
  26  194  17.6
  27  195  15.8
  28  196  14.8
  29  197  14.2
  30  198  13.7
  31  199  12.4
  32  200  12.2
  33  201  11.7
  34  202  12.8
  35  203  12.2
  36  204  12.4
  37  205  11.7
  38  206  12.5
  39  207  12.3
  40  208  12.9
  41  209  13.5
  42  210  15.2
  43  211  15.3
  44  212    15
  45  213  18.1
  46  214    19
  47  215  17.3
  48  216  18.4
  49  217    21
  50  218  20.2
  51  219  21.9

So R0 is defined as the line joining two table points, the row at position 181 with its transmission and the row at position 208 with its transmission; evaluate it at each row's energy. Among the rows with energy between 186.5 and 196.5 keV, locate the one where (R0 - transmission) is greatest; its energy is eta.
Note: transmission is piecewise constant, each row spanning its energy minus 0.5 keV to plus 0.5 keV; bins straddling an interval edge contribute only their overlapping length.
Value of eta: 192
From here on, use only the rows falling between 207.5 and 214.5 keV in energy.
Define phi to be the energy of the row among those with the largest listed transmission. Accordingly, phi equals 214 keV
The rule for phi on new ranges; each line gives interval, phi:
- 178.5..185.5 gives 181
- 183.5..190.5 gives 184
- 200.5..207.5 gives 202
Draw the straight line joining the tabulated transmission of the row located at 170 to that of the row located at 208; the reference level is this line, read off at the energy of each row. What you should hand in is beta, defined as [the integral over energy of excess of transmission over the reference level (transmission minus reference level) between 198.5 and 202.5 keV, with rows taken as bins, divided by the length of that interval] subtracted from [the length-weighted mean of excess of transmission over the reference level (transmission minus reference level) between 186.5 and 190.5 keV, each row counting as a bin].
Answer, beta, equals 2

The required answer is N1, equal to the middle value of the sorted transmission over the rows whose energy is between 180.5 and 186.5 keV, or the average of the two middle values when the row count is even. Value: 26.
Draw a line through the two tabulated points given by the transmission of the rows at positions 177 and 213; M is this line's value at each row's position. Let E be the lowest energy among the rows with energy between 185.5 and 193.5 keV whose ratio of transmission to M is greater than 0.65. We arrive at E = 186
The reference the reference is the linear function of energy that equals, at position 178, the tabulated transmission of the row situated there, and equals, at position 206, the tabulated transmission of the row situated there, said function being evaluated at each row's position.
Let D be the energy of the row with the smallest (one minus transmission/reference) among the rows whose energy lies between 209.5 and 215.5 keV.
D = 214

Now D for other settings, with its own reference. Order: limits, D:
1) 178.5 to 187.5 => 181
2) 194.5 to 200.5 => 195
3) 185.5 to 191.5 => 186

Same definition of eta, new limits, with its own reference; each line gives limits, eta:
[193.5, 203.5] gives 199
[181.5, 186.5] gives 185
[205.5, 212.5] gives 206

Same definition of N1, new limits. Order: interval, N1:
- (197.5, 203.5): 12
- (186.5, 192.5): 20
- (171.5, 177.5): 32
